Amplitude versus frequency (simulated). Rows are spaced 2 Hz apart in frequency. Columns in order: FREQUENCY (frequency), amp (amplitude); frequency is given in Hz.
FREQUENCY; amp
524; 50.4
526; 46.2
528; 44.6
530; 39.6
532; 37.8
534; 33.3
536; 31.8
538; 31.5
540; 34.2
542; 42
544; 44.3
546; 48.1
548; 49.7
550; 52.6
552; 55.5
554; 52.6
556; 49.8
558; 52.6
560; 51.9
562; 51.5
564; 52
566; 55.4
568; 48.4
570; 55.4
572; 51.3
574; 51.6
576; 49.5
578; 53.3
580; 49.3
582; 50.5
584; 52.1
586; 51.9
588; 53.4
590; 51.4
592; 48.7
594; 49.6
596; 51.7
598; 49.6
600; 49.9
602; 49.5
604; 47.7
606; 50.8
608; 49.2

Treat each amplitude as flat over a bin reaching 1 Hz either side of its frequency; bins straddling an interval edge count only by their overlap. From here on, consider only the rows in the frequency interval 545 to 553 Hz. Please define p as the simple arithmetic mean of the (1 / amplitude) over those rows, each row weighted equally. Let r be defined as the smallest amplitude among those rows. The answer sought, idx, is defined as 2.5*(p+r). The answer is 120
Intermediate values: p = 0.0195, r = 48.1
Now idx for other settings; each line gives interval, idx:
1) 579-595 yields 122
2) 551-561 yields 125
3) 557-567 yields 129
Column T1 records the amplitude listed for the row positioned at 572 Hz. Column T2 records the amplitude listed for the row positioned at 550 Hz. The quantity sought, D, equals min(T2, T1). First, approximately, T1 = 51.3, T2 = 52.6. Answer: 51.3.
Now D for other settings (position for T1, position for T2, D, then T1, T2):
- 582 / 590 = 50.5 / 50.5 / 51.4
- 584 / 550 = 52.1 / 52.1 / 52.6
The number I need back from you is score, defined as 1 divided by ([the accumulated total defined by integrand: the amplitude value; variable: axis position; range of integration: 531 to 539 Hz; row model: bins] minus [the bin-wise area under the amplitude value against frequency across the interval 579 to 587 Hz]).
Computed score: -0.01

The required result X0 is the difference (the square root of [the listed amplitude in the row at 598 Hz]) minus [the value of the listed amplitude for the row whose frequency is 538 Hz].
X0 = -24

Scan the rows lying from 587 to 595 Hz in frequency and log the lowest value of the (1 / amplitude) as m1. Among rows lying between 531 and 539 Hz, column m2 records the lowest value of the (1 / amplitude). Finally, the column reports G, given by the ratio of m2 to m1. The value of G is 1.41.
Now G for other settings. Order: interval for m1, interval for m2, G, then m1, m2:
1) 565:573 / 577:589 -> 1.04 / 0.0181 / 0.0187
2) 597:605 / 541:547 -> 1.04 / 0.0200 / 0.0208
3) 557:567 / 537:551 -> 1.05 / 0.0181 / 0.0190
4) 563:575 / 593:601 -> 1.07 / 0.0181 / 0.0193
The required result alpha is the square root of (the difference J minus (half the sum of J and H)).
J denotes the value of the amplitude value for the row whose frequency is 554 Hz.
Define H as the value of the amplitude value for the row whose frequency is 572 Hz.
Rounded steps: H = 51.3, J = 52.6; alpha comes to 0.8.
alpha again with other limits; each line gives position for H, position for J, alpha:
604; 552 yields 2.0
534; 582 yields 2.9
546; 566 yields 1.9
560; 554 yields 0.6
